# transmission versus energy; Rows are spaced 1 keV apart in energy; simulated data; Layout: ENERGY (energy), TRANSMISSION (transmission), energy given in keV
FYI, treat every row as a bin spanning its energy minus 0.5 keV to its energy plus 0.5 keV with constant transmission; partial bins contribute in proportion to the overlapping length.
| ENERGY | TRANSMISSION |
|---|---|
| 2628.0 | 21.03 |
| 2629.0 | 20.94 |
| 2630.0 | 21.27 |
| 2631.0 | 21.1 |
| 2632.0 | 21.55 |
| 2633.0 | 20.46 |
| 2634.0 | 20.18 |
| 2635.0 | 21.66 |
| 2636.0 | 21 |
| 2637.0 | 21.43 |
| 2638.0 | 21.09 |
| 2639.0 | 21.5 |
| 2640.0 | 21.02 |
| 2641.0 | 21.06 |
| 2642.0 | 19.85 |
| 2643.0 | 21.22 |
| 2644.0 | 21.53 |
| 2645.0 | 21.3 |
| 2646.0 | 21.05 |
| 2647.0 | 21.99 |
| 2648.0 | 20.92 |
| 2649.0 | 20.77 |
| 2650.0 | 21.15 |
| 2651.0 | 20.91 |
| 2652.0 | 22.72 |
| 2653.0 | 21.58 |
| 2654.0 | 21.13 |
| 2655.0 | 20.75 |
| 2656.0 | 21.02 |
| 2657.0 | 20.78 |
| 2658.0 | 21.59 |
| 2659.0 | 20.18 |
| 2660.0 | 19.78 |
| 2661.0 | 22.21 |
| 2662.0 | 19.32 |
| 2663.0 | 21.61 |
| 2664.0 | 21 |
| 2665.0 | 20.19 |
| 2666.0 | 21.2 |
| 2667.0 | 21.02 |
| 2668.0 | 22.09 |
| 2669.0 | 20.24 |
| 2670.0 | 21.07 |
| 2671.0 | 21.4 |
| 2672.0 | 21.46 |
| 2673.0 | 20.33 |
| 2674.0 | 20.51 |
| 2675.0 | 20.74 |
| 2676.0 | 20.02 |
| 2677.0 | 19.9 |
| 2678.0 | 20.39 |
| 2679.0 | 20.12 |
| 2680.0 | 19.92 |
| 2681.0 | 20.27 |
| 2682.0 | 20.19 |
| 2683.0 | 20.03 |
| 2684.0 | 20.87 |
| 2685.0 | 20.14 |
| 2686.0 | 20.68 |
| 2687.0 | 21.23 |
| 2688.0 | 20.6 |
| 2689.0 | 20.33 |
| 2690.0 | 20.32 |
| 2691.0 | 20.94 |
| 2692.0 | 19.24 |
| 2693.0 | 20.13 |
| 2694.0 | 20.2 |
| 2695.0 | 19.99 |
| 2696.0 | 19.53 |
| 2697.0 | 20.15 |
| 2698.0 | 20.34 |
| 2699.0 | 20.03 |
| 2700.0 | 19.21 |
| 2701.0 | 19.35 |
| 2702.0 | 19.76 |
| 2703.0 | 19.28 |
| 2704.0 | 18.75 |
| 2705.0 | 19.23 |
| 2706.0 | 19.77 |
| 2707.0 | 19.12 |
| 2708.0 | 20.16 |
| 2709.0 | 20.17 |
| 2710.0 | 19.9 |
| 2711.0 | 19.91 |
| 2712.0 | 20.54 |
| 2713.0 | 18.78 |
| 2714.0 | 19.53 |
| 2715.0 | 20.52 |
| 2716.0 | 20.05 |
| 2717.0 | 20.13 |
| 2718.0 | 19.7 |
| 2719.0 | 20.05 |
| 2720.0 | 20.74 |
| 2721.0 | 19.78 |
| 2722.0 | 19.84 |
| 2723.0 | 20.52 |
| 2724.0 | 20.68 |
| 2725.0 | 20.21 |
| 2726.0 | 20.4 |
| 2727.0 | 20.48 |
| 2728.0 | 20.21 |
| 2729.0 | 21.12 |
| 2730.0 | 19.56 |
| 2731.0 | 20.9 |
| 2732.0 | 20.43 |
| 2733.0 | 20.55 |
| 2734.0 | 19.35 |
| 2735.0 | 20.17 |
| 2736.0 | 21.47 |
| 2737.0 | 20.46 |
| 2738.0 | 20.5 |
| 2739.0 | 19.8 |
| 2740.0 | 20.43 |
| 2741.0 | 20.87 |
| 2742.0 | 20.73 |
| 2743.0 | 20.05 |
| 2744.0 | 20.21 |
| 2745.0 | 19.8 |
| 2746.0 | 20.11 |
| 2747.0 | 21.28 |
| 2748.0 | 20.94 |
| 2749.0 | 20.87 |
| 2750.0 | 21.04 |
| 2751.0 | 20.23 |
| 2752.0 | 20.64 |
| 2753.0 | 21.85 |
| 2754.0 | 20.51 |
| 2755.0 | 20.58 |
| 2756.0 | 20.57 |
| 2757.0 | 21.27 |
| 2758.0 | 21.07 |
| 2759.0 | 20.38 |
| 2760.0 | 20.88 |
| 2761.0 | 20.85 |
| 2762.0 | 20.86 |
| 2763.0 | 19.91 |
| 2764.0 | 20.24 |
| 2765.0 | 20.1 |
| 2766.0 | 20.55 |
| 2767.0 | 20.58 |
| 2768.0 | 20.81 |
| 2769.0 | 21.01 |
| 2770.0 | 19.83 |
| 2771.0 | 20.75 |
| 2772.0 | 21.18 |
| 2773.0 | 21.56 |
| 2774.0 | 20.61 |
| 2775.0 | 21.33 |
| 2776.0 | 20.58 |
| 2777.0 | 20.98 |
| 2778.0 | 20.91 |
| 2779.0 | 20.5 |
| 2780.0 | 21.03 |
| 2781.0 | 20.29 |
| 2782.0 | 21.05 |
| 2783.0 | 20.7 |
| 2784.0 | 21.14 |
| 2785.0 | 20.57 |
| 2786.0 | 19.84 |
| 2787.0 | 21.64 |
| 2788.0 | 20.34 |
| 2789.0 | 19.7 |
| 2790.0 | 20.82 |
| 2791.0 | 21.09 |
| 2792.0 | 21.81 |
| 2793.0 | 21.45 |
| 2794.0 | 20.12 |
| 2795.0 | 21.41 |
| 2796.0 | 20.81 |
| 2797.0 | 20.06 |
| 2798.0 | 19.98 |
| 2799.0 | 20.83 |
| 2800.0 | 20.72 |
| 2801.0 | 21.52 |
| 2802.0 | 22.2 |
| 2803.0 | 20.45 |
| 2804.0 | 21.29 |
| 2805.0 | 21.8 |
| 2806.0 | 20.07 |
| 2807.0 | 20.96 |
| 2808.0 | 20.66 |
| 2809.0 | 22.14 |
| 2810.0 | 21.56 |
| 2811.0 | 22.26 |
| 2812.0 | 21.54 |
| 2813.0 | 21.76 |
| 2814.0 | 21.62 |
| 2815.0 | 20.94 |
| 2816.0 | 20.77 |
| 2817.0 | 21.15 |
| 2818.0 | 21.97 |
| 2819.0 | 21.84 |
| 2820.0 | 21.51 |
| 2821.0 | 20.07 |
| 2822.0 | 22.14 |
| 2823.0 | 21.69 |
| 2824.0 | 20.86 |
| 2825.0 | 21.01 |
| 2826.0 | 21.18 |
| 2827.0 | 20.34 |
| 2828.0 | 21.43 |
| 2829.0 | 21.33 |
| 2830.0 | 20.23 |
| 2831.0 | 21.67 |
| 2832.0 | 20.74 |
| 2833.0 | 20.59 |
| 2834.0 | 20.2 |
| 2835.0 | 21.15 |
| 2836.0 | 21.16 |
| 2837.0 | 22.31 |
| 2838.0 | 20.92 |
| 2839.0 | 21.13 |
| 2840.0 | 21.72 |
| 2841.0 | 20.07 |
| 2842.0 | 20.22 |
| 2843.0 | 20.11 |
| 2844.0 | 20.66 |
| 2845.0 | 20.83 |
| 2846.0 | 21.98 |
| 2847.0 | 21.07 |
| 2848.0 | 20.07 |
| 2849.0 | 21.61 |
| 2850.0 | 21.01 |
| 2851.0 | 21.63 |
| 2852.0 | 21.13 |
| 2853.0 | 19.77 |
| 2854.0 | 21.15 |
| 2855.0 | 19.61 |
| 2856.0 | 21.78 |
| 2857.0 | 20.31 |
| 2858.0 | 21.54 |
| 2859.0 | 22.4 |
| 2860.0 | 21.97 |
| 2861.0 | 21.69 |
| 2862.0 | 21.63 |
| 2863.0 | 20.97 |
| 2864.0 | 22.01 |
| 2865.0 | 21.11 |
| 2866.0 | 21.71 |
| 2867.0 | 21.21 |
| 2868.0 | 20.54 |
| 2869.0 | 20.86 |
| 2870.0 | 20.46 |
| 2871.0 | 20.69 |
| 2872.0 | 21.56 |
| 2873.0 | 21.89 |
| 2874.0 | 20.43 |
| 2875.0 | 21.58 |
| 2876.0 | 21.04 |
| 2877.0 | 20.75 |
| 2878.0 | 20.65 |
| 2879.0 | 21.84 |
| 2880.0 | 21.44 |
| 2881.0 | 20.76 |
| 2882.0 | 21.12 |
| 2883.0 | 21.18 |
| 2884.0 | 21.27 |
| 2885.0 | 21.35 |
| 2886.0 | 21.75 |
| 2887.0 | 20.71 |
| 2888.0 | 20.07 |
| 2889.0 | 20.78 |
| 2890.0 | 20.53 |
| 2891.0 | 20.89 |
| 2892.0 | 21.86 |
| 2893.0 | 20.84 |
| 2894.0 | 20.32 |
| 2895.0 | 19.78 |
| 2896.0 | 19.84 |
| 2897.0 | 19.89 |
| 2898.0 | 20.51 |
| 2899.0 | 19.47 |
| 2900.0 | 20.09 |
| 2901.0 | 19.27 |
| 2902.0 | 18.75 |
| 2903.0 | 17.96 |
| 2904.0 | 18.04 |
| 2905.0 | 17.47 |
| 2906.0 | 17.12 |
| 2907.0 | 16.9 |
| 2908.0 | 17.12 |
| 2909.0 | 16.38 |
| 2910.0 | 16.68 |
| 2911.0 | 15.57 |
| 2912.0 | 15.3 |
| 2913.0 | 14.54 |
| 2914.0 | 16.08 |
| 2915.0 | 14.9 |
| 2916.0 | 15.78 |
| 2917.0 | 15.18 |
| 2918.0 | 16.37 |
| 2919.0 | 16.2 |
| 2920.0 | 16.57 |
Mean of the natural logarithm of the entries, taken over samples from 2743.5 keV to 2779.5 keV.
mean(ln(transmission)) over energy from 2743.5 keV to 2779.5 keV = 3.03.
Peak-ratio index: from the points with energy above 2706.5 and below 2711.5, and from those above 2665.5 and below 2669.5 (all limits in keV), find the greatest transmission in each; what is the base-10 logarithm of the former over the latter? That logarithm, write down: -0.039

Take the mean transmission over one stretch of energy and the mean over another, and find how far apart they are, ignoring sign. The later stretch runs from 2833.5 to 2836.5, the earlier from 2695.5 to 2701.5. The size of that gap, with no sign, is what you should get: 1.07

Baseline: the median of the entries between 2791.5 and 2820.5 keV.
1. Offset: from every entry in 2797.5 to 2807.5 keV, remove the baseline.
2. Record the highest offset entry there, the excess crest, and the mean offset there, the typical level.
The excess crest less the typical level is 1.2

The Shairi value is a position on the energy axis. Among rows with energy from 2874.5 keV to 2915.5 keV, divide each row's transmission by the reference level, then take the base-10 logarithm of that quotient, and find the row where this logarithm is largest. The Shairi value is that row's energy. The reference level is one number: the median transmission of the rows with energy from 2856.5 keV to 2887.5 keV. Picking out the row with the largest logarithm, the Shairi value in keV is 2892.0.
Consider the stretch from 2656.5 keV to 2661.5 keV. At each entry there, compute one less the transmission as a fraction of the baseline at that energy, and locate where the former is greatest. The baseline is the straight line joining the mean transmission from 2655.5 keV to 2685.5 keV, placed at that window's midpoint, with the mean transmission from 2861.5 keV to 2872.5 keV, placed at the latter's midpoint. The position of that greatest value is 2660.0 keV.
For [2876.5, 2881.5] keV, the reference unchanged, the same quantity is 2878.0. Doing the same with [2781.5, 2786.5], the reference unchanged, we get 2786.0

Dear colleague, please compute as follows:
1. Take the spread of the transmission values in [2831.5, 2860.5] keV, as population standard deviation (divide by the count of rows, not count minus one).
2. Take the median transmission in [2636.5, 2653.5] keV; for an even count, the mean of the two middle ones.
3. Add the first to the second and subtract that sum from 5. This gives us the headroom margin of -16.9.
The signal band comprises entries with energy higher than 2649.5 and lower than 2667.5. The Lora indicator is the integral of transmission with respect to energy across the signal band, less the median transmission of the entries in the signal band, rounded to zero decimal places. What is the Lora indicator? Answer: 357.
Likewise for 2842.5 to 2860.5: 358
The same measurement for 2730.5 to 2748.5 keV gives 348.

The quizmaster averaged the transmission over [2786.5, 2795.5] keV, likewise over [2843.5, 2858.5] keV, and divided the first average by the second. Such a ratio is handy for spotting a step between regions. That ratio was 1.00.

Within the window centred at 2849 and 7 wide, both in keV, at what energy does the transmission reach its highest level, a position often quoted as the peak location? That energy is 2846.0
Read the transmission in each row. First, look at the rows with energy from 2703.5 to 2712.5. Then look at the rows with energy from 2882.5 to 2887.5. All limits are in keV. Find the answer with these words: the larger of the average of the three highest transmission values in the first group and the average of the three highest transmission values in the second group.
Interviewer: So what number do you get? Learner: 21.5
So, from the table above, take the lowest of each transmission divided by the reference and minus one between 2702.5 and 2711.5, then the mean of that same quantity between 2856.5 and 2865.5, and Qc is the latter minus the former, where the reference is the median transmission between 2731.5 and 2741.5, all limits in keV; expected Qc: 0.14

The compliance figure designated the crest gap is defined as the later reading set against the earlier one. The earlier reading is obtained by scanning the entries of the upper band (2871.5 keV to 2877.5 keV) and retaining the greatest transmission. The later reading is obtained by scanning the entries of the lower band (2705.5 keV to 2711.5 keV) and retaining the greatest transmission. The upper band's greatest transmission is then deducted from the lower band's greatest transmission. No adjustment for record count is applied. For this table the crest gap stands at -1.7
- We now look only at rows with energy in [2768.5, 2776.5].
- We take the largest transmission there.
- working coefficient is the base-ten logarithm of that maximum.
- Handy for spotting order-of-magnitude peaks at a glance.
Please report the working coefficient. 1.33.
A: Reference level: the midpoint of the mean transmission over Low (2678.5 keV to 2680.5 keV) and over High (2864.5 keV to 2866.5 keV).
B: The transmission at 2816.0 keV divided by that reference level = 1.00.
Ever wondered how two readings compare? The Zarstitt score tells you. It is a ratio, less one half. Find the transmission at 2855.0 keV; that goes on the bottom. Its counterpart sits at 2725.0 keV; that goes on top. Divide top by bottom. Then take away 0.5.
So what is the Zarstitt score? 0.53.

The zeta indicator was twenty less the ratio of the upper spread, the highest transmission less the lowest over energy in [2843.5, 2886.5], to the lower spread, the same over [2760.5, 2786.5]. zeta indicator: 18.4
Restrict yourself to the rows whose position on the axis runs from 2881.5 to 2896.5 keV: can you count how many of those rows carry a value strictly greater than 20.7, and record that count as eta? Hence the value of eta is 10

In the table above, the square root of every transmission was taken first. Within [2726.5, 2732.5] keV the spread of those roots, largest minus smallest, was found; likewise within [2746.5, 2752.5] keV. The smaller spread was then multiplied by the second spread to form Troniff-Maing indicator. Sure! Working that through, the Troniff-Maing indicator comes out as 0.0133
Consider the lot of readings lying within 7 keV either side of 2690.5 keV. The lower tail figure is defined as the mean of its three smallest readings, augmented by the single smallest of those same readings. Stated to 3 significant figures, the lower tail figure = 38.8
